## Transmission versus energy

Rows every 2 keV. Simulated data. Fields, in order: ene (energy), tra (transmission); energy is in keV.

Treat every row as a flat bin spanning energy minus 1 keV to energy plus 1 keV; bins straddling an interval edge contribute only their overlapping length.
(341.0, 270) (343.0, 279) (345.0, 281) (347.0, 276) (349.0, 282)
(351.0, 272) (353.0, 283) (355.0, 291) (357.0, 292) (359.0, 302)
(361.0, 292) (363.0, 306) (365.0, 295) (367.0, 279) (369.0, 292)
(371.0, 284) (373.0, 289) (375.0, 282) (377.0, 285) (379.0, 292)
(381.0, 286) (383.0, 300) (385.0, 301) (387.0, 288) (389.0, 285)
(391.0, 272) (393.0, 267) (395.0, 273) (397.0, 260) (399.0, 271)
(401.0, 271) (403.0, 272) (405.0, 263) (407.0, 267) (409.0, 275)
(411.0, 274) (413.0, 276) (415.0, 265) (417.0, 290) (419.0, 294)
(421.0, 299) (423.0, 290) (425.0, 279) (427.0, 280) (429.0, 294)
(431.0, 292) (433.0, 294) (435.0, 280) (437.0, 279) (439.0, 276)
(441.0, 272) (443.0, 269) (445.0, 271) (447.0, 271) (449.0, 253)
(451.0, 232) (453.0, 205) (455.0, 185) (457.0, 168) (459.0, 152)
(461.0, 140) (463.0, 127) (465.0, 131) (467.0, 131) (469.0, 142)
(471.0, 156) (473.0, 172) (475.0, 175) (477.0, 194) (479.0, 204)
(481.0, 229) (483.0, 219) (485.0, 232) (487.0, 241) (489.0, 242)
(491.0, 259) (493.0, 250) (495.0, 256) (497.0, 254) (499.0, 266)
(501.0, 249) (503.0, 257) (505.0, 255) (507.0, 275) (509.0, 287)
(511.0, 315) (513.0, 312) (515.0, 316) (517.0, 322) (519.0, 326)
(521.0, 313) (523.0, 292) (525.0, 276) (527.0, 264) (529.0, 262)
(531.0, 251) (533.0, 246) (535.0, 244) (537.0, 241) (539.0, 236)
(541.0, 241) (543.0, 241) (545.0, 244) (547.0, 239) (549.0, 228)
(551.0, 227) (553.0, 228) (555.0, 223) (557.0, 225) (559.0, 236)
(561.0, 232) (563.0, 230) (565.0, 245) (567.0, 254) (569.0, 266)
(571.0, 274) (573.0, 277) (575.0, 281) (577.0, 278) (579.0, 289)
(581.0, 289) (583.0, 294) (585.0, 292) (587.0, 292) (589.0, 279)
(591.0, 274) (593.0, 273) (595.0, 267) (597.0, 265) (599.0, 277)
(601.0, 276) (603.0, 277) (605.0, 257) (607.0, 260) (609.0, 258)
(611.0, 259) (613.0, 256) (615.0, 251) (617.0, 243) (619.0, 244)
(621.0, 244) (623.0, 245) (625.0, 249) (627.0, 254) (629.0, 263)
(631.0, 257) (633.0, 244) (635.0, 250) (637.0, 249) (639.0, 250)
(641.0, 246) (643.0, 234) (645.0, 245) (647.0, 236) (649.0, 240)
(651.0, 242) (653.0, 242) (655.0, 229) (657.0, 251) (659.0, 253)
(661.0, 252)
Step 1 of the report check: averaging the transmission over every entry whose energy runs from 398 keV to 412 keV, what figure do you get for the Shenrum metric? 270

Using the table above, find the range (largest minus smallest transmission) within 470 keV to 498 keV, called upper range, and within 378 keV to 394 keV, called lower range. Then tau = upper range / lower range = 3.03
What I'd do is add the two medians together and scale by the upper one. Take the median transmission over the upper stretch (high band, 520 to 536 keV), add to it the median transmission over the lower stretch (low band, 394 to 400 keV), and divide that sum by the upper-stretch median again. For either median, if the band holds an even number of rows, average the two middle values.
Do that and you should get 2.03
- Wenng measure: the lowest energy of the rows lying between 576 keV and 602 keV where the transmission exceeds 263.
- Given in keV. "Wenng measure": 577.0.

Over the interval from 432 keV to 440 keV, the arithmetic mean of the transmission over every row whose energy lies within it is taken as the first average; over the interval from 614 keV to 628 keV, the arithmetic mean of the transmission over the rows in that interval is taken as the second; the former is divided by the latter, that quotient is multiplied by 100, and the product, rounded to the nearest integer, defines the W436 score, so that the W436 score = 114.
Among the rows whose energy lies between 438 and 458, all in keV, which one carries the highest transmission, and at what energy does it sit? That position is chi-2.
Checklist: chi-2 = 439.0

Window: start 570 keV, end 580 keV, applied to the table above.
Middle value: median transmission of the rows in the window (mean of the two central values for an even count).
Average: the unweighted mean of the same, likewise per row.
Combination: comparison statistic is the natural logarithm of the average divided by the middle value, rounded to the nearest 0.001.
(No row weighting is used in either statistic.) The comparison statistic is 0.006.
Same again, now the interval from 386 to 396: 0.015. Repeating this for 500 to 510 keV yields 0.029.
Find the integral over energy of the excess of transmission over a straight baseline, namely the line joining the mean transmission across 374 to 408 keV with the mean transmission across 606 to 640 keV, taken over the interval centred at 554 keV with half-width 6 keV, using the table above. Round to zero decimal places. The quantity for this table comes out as -381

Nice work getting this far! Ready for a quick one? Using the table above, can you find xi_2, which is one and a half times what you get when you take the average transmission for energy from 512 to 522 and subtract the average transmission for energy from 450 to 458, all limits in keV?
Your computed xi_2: 180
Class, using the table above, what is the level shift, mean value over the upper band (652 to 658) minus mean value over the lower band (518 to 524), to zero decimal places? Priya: -70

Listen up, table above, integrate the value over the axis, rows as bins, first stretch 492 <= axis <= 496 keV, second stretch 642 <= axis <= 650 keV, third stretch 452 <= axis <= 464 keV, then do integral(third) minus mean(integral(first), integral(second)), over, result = 493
